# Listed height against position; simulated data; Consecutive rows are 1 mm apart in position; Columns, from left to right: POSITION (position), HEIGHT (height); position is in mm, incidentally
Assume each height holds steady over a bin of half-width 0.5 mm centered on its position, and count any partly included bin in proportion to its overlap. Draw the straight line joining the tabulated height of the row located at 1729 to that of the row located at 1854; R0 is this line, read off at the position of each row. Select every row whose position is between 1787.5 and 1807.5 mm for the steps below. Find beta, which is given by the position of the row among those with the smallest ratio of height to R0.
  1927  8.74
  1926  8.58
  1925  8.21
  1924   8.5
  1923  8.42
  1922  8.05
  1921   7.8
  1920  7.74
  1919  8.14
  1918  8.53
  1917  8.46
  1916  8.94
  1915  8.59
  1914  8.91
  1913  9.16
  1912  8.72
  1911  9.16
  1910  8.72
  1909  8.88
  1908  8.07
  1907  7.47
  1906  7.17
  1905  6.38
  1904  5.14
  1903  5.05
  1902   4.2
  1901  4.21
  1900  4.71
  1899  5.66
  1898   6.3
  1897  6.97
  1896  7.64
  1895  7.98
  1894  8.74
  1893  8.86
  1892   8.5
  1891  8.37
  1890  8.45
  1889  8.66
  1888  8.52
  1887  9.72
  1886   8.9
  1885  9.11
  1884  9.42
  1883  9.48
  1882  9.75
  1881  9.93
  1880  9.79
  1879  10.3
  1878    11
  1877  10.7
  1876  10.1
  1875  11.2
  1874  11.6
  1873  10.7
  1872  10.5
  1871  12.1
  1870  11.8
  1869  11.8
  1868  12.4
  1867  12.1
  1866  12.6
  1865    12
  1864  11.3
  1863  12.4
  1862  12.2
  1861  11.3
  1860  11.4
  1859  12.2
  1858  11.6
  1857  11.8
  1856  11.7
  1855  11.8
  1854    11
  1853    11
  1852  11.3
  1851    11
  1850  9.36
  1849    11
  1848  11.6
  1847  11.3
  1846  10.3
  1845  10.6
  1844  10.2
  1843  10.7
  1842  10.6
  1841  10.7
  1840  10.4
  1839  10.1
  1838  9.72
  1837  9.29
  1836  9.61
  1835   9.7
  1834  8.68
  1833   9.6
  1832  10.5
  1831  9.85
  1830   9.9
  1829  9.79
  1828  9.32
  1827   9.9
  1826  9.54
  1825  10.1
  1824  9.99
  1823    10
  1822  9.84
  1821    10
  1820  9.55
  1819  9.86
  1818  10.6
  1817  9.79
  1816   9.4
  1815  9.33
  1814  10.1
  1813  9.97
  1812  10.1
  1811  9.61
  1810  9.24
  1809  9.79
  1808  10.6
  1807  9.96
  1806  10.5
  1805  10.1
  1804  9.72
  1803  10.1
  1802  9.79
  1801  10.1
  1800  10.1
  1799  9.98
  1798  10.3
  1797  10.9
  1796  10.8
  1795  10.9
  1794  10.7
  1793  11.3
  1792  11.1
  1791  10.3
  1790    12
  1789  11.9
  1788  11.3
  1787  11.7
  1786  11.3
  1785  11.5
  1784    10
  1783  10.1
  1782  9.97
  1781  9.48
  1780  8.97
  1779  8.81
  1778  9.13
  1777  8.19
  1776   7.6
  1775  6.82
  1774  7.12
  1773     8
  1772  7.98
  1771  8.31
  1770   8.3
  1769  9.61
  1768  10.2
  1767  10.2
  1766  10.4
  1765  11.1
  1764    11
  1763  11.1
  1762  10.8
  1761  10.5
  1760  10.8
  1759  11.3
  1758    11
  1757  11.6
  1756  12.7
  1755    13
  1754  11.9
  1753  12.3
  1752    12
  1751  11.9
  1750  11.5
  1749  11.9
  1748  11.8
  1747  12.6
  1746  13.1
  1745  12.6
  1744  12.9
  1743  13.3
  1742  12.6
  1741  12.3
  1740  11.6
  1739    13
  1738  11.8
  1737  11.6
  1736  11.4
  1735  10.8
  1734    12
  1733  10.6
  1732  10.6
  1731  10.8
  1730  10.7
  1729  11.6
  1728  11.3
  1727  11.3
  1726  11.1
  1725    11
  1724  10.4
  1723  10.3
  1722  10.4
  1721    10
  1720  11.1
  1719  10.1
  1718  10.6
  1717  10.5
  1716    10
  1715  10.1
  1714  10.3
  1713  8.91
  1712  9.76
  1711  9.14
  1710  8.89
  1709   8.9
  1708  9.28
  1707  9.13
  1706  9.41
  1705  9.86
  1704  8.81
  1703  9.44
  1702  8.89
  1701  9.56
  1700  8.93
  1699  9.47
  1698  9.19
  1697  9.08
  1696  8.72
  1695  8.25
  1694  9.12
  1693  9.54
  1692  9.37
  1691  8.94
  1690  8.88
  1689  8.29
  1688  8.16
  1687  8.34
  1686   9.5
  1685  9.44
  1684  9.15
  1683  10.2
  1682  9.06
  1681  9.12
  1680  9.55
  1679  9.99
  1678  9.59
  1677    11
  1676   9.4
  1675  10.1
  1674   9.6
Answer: 1804 mm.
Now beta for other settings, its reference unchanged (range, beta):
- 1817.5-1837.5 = 1834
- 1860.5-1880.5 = 1880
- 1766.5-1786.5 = 1775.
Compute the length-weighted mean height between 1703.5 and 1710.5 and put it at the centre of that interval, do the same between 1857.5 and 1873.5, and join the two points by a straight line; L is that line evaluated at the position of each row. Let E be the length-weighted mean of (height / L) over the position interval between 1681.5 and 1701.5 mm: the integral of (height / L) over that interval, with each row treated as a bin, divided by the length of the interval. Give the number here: 1.01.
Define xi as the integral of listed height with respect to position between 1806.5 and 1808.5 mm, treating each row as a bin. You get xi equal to 21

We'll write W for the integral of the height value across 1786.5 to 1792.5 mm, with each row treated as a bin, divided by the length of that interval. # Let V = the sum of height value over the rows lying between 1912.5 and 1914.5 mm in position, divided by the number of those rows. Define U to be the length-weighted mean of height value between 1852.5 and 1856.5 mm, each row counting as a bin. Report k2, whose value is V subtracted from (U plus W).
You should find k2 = 13.7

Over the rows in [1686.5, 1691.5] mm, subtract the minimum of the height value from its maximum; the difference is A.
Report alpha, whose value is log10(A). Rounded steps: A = 0.8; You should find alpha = -0.11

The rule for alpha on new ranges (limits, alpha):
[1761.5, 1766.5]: -0.15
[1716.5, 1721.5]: 0.04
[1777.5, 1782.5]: 0.06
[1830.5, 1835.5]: 0.26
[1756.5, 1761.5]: 0.04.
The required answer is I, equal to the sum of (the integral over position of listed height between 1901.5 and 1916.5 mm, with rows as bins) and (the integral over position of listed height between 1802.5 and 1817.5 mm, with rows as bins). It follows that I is 263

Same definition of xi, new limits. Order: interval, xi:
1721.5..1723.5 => 21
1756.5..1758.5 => 23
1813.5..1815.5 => 19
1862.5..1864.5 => 24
